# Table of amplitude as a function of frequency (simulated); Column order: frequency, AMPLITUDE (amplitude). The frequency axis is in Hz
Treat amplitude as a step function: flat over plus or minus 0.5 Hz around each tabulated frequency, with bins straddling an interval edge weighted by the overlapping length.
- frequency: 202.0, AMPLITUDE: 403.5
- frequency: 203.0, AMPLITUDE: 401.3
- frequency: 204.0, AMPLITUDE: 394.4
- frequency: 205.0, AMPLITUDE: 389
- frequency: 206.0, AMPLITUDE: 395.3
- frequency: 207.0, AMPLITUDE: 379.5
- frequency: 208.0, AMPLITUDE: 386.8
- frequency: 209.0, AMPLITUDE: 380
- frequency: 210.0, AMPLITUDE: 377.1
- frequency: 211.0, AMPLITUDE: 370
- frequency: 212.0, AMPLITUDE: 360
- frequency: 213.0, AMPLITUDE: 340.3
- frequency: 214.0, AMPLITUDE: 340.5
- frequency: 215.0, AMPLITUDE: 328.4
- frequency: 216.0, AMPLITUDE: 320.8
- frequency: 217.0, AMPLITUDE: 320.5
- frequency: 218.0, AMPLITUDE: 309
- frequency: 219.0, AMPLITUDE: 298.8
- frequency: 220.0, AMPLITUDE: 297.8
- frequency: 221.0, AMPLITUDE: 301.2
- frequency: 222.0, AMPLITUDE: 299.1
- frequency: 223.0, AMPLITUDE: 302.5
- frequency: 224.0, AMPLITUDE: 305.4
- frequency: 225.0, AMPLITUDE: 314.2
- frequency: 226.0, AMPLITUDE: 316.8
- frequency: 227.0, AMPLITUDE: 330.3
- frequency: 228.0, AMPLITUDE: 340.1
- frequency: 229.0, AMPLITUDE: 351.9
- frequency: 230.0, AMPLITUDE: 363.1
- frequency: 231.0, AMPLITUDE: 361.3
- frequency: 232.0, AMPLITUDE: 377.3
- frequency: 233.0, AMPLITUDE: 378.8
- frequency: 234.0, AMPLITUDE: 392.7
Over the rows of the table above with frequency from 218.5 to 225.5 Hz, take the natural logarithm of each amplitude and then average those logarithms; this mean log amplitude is 5.71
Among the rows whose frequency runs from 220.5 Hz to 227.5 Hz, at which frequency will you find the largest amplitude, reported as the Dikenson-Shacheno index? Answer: 227.0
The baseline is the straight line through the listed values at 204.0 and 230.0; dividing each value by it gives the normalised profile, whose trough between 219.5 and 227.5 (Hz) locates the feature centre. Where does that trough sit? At 220.0 Hz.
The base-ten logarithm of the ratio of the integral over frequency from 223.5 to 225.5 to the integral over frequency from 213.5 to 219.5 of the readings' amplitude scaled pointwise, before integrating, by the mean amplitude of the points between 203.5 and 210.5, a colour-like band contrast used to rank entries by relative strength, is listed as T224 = -0.49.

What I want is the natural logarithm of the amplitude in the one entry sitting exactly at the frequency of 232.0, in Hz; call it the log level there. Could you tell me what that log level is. 5.93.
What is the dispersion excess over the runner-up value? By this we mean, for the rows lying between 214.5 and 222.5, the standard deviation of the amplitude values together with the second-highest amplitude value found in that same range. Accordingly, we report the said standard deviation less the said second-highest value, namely -309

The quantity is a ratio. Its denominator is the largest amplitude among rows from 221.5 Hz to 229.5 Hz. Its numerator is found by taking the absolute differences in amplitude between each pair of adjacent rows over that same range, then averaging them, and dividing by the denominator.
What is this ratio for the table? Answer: 0.021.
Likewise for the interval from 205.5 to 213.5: 0.025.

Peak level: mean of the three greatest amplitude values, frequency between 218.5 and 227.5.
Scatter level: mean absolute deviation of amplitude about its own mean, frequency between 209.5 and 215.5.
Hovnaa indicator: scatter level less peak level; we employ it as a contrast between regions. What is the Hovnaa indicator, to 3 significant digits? -304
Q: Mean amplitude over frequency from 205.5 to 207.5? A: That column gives 387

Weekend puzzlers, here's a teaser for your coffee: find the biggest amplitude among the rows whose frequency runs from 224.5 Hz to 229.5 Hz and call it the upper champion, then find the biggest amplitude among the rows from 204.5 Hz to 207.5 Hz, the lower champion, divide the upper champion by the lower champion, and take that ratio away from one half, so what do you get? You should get -0.390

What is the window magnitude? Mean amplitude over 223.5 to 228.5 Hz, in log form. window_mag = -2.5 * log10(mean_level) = -6.27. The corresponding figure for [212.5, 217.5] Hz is -6.30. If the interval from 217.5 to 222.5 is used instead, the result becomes -6.20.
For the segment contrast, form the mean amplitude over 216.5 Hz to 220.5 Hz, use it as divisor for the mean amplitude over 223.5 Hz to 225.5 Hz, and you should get 1.01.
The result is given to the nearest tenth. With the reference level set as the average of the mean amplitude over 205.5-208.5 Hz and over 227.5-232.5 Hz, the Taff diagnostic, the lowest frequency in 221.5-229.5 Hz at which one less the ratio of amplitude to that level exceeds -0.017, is 222.0 Hz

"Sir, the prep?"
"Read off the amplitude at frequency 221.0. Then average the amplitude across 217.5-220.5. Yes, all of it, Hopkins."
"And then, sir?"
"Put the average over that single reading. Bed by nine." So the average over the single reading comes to 1.00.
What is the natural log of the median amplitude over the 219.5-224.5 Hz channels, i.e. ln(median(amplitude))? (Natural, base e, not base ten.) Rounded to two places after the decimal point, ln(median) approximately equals 5.71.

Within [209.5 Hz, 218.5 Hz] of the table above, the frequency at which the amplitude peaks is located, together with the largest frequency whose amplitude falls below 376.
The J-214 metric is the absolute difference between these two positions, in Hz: 8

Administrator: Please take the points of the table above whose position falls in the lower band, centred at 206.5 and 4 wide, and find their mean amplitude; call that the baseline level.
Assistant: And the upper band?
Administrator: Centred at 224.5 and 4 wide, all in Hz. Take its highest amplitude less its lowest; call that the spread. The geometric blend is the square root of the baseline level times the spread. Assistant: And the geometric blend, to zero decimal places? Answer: 74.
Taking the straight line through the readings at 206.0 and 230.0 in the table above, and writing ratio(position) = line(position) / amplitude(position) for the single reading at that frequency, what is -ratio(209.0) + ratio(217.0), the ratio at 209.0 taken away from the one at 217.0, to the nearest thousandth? 0.158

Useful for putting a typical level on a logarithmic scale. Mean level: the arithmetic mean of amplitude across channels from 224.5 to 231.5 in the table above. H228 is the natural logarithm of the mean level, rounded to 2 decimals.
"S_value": 5.83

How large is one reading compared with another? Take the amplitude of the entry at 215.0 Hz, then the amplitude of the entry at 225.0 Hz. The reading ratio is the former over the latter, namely 1.05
